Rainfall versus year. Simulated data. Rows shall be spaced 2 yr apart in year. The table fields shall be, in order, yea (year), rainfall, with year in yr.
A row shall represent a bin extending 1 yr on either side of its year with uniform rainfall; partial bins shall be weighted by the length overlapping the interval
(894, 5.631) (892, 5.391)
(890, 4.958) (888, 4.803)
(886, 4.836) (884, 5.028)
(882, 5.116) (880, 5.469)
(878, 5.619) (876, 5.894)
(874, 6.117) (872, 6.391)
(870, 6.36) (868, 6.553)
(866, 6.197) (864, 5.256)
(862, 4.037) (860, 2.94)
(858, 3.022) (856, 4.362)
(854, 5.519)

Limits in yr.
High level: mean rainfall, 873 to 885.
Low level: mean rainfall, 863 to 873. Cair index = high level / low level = 0.90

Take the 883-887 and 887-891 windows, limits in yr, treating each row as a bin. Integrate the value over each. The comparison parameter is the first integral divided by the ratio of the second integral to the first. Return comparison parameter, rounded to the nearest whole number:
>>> 20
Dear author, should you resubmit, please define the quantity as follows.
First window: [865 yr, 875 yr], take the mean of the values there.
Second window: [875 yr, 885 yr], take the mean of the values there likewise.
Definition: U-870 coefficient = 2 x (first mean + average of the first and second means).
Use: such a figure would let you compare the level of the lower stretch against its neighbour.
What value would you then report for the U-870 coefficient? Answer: 24.4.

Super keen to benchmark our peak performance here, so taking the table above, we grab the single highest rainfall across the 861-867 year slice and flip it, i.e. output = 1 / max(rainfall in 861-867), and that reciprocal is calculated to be 0.161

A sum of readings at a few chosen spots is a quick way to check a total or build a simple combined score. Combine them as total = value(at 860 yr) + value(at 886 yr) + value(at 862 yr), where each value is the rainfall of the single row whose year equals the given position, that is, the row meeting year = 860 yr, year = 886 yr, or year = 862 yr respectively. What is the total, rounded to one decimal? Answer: 11.8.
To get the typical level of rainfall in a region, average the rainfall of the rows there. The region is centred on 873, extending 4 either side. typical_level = 6.2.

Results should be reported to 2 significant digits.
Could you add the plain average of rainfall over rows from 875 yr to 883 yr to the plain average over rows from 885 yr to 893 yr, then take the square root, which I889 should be 3.2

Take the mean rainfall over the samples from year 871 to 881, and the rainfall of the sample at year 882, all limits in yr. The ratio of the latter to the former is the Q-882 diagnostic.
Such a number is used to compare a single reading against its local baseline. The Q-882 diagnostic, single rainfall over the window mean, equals 0.87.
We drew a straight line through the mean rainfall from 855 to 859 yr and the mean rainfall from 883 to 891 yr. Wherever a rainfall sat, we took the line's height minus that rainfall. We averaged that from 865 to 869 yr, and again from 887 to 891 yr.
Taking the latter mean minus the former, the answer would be 2.4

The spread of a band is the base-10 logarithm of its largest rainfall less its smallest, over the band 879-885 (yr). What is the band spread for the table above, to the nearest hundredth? -0.36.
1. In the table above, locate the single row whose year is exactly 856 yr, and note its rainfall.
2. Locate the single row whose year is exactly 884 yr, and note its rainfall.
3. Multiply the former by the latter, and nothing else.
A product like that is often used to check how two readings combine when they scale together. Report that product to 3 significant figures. 21.9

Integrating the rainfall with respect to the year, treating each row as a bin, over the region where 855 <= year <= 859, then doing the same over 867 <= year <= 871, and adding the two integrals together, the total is 40.6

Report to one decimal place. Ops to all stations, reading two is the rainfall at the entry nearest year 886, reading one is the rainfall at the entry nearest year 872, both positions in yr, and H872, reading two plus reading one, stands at 11.2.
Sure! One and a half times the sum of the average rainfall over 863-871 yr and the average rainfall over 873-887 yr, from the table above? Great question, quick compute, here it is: 17.3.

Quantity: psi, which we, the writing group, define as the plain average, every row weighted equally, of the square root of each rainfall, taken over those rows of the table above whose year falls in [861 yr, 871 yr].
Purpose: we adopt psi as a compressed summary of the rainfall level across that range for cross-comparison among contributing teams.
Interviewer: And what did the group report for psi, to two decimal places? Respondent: 2.37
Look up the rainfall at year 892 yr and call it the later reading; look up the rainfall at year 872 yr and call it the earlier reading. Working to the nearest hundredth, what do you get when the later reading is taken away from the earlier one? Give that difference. 1.00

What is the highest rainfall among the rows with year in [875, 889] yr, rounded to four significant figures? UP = 5.894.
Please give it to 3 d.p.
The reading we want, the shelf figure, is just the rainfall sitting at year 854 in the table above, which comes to 5.519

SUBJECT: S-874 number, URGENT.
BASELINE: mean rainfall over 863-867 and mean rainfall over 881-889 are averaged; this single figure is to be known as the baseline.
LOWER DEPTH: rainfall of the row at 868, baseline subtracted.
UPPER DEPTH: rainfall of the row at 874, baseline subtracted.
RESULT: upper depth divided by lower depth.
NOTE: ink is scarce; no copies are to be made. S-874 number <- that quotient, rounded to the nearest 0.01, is 0.64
